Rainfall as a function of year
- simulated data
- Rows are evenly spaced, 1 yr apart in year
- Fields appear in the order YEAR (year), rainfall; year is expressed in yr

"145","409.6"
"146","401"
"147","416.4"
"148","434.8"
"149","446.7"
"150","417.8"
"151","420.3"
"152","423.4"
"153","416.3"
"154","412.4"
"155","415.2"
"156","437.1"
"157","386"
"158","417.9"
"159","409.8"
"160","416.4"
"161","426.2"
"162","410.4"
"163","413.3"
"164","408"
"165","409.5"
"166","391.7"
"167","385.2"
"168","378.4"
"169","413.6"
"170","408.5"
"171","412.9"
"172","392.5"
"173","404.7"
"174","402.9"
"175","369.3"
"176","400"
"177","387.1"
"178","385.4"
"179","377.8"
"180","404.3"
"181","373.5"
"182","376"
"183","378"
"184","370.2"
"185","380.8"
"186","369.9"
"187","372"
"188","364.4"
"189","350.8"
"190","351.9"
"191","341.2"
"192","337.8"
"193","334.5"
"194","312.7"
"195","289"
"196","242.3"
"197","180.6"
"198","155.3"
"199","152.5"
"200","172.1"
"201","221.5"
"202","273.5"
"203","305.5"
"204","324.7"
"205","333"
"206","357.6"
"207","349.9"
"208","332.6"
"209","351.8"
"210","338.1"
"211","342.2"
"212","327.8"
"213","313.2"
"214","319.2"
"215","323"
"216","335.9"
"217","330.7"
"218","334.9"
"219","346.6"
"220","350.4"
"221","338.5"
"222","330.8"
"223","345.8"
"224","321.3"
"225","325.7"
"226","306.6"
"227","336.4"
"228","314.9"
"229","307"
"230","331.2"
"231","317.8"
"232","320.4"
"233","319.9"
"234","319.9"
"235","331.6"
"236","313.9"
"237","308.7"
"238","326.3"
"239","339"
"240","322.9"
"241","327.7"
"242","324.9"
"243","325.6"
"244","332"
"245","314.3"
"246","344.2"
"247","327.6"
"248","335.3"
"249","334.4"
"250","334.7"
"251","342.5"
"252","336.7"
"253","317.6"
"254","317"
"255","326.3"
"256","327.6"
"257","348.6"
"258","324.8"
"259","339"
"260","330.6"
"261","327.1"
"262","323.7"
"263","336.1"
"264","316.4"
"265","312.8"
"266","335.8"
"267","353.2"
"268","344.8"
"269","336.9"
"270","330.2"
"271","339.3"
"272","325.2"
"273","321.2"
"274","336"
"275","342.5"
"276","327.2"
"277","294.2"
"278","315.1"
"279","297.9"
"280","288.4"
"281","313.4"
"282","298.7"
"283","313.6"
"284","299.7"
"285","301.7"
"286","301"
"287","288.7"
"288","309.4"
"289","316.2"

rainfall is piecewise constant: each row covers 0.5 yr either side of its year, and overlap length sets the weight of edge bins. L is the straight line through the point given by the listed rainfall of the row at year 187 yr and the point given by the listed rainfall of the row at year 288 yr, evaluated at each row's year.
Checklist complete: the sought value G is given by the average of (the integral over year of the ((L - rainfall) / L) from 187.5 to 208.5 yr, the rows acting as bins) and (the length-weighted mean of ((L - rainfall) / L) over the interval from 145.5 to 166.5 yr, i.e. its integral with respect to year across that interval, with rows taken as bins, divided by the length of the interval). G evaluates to 2.1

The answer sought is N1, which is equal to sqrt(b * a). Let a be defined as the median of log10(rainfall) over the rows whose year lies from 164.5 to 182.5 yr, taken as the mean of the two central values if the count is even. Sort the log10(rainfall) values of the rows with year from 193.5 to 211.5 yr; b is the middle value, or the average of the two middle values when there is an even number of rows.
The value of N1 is 2.54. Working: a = 2.59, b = 2.49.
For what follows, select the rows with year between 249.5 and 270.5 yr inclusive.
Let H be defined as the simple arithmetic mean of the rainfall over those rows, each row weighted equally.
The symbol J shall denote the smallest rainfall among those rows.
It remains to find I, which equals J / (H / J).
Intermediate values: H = 332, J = 312.8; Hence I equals 295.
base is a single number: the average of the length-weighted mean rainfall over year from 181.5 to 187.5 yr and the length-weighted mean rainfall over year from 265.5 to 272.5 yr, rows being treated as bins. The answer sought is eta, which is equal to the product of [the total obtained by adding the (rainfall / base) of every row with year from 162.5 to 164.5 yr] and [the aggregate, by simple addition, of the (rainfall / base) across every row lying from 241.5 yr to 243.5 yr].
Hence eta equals 4.2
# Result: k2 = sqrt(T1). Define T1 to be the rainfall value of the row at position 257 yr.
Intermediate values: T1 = 348.6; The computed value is 18.7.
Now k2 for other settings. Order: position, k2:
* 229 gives 17.5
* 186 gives 19.2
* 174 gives 20.1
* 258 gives 18.0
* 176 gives 20.0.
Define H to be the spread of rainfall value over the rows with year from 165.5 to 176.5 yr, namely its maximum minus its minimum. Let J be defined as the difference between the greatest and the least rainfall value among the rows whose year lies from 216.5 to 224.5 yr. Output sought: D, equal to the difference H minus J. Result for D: 15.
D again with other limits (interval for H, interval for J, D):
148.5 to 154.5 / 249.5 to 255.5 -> 9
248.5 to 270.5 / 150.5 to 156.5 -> 16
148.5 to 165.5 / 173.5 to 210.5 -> -191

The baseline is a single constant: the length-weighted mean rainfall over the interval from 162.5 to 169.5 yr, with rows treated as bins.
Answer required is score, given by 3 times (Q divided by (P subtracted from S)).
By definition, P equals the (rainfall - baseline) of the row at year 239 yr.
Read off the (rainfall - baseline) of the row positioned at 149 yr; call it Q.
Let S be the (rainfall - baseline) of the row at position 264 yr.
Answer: -6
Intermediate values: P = -61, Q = 47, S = -84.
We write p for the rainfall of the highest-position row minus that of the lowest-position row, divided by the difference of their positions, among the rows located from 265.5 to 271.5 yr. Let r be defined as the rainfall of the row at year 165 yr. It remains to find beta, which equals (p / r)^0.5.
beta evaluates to 0.041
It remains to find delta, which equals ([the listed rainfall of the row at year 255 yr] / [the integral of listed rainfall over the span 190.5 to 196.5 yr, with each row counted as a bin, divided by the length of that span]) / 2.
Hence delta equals 0.53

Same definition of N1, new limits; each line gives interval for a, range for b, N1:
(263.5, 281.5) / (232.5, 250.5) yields 2.51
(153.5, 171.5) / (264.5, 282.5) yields 2.56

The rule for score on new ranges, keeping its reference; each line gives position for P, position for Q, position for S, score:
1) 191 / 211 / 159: -3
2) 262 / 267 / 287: 4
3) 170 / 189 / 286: 1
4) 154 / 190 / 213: 1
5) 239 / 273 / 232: 13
